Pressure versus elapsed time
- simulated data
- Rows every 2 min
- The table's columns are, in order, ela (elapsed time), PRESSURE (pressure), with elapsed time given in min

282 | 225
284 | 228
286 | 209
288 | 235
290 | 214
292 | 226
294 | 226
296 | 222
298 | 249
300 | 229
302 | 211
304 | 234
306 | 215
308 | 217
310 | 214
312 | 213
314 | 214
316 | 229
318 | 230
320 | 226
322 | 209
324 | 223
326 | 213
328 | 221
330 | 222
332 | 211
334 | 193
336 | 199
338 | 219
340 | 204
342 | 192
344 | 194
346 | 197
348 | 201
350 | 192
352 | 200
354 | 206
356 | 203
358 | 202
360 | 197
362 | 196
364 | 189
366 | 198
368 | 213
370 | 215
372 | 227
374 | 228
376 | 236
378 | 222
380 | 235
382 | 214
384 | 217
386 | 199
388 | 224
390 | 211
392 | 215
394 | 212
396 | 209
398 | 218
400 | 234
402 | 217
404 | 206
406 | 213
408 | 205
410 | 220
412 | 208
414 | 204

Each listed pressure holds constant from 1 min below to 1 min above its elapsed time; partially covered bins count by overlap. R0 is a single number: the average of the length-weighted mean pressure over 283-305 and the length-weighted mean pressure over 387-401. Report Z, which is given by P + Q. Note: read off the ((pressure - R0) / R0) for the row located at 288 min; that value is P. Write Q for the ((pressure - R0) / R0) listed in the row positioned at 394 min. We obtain 0.017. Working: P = 0.06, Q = -0.044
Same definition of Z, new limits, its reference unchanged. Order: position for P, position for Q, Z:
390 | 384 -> -0.069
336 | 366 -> -0.209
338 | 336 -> -0.114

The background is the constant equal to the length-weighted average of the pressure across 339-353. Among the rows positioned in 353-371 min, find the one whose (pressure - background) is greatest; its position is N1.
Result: 370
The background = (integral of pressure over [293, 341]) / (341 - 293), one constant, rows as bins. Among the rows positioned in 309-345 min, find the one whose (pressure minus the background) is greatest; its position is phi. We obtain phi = 318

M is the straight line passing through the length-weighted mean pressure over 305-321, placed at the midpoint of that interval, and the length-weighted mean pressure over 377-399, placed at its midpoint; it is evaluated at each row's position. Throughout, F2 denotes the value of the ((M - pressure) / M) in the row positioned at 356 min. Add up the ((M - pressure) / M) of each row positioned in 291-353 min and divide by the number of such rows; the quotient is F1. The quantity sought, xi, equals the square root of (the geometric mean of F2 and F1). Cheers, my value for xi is 0.198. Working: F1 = 0.023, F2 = 0.07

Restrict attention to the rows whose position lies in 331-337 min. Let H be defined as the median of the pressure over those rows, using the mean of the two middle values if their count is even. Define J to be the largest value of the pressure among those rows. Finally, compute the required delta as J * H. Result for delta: 41989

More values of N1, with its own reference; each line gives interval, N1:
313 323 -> 318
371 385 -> 376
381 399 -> 388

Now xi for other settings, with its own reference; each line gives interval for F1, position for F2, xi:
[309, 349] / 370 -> 0.133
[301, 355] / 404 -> 0.198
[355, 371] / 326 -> 0.212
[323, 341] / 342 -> 0.250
